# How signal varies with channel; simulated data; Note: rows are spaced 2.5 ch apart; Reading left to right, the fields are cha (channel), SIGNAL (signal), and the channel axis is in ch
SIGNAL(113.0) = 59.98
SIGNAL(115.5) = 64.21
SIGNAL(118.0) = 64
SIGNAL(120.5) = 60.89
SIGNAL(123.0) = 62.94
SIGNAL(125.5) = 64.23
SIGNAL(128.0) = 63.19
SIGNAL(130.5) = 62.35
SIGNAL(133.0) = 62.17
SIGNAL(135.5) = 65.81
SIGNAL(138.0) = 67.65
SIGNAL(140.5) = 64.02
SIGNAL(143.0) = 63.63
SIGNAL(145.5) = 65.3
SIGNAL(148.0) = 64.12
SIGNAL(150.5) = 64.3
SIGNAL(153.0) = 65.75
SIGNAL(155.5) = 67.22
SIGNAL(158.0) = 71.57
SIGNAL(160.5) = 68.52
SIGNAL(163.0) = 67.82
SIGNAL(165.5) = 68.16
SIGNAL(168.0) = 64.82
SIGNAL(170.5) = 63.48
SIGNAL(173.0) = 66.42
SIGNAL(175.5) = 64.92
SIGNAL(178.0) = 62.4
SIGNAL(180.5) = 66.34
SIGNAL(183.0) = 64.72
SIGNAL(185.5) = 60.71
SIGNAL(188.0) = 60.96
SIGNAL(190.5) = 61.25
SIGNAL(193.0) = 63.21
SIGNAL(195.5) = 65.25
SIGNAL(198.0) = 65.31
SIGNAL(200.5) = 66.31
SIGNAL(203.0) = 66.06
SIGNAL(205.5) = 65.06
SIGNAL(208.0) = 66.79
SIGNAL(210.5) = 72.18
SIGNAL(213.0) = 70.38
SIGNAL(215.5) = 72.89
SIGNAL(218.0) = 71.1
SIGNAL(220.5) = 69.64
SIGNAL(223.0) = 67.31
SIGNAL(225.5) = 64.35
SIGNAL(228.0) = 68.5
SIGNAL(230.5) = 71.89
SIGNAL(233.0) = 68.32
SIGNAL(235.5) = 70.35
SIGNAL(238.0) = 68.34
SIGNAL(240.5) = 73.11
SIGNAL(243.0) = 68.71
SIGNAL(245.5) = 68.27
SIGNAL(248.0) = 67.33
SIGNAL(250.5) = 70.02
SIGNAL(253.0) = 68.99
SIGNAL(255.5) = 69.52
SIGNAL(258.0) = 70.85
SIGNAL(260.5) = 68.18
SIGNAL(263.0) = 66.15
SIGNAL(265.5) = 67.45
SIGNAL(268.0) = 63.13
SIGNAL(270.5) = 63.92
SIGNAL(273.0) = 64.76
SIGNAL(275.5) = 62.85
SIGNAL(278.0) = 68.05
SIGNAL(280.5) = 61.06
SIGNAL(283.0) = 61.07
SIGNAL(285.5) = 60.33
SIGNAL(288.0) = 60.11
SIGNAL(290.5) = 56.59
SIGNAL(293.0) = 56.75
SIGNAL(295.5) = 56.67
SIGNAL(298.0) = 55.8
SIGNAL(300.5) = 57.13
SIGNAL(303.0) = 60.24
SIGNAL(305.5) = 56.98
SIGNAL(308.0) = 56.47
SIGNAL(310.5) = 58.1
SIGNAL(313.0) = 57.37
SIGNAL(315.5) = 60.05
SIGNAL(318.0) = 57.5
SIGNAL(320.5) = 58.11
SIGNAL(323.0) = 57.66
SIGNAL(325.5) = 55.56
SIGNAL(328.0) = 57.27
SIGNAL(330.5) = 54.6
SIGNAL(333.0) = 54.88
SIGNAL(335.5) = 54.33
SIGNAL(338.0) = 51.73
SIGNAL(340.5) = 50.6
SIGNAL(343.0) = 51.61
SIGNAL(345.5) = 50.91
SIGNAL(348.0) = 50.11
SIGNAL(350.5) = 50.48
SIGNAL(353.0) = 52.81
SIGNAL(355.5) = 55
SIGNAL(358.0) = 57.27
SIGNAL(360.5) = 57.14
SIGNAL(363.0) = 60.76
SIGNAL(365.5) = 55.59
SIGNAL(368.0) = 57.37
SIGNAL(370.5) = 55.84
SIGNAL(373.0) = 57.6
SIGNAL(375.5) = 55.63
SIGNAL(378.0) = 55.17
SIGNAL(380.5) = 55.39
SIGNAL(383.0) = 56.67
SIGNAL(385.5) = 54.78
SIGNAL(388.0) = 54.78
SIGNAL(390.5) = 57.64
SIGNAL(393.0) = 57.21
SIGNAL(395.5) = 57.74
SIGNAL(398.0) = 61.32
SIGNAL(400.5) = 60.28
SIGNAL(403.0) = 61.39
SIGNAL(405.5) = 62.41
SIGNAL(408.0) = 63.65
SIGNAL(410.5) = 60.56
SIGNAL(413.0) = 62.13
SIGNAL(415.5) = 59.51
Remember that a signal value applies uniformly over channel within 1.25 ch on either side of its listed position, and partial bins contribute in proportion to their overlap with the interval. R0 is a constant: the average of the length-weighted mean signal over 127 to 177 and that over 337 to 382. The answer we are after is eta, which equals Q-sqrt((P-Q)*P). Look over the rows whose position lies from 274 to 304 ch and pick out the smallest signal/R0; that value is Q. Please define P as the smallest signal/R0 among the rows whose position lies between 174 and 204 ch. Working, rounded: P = 1.01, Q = 0.93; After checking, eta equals 0.64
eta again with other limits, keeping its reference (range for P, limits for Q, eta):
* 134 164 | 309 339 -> 0.40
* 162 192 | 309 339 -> 0.47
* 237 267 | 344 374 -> 0.29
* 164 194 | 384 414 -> 0.60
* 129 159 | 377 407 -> 0.56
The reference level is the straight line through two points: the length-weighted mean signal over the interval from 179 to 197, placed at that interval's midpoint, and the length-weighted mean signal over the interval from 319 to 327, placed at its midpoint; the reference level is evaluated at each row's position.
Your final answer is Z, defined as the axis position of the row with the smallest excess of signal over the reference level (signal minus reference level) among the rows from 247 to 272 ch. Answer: 268.0 ch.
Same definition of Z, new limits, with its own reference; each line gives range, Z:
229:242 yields 233.0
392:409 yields 393.0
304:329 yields 325.5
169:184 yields 178.0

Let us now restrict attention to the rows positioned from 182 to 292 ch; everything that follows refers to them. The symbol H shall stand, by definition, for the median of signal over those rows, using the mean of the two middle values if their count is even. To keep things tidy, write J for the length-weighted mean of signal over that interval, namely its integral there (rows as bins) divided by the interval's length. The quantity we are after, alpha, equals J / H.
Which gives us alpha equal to 0.990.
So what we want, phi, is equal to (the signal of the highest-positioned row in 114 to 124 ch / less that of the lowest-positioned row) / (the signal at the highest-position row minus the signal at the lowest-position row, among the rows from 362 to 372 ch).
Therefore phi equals 0.26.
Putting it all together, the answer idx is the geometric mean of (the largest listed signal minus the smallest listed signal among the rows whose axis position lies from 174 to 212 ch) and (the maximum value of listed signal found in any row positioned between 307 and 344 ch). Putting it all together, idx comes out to 26.2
